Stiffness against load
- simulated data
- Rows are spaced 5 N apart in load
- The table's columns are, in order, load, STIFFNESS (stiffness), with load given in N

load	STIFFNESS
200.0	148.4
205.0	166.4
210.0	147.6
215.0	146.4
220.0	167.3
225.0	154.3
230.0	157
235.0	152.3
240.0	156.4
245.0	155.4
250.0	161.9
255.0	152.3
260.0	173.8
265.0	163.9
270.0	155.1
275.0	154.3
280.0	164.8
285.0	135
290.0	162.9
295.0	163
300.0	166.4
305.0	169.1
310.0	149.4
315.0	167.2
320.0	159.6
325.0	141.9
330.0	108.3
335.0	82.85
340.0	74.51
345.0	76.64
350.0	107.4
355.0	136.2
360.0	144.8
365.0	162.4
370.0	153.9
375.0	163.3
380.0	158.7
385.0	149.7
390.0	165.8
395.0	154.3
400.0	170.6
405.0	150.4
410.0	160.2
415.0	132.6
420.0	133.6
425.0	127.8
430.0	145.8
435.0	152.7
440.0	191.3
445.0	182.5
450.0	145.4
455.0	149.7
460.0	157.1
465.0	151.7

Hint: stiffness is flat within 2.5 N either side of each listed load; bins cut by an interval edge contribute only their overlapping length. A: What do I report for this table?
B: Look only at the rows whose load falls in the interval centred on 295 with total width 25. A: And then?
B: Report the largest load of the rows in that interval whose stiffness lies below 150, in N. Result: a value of 285.0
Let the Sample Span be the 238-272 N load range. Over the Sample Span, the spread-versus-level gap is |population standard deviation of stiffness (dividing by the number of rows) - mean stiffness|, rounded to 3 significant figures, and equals 153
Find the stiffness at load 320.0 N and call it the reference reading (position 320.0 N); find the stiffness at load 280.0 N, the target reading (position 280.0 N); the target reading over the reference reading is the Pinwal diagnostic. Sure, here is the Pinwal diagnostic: 1.03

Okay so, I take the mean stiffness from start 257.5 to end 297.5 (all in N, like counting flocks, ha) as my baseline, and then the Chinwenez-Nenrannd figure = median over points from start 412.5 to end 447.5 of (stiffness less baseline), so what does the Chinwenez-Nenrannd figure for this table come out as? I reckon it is -13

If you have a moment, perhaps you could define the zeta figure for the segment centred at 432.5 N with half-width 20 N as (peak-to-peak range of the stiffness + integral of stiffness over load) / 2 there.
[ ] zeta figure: 3061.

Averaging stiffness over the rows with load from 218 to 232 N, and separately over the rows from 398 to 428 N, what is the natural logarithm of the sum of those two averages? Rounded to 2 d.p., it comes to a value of 5.72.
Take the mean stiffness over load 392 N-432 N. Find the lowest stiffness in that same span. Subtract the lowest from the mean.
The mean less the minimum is 19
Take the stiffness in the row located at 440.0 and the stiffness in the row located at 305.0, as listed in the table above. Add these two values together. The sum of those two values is 360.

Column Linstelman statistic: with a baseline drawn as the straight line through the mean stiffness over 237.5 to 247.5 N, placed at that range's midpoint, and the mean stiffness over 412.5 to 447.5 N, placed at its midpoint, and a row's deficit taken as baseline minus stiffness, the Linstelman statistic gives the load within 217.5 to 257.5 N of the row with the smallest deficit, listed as 220.0 N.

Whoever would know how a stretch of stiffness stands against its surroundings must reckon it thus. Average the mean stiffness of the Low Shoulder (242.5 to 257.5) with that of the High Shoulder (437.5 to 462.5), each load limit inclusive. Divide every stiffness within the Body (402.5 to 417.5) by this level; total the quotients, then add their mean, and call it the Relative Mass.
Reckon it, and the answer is 3.67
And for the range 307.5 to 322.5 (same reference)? 3.95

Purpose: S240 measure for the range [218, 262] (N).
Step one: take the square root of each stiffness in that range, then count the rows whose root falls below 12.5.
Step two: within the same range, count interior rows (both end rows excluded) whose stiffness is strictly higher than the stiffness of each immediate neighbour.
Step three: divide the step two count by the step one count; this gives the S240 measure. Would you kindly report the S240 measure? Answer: 0.75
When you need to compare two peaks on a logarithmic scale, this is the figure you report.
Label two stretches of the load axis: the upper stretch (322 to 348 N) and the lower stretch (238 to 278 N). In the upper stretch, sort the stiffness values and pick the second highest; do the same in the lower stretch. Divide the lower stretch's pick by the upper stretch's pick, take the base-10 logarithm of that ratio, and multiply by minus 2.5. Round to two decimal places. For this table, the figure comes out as -0.45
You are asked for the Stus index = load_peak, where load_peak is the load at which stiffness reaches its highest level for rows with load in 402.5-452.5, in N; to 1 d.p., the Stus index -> 440.0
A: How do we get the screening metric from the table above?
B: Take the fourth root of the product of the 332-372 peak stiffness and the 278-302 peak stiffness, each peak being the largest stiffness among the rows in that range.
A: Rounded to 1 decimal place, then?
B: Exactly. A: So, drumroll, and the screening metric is 12.8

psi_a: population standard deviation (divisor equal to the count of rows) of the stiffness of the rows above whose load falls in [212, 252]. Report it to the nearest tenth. 5.8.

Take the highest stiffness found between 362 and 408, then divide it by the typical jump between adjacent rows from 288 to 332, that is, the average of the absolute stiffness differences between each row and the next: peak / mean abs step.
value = 13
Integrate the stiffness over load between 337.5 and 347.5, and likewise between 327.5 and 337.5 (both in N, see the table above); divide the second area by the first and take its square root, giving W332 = 1.12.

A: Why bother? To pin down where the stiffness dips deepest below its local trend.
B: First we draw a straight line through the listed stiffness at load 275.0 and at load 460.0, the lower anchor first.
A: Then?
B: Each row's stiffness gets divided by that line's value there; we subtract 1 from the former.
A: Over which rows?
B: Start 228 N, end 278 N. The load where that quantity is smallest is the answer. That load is 255.0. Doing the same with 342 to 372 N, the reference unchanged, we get 345.0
